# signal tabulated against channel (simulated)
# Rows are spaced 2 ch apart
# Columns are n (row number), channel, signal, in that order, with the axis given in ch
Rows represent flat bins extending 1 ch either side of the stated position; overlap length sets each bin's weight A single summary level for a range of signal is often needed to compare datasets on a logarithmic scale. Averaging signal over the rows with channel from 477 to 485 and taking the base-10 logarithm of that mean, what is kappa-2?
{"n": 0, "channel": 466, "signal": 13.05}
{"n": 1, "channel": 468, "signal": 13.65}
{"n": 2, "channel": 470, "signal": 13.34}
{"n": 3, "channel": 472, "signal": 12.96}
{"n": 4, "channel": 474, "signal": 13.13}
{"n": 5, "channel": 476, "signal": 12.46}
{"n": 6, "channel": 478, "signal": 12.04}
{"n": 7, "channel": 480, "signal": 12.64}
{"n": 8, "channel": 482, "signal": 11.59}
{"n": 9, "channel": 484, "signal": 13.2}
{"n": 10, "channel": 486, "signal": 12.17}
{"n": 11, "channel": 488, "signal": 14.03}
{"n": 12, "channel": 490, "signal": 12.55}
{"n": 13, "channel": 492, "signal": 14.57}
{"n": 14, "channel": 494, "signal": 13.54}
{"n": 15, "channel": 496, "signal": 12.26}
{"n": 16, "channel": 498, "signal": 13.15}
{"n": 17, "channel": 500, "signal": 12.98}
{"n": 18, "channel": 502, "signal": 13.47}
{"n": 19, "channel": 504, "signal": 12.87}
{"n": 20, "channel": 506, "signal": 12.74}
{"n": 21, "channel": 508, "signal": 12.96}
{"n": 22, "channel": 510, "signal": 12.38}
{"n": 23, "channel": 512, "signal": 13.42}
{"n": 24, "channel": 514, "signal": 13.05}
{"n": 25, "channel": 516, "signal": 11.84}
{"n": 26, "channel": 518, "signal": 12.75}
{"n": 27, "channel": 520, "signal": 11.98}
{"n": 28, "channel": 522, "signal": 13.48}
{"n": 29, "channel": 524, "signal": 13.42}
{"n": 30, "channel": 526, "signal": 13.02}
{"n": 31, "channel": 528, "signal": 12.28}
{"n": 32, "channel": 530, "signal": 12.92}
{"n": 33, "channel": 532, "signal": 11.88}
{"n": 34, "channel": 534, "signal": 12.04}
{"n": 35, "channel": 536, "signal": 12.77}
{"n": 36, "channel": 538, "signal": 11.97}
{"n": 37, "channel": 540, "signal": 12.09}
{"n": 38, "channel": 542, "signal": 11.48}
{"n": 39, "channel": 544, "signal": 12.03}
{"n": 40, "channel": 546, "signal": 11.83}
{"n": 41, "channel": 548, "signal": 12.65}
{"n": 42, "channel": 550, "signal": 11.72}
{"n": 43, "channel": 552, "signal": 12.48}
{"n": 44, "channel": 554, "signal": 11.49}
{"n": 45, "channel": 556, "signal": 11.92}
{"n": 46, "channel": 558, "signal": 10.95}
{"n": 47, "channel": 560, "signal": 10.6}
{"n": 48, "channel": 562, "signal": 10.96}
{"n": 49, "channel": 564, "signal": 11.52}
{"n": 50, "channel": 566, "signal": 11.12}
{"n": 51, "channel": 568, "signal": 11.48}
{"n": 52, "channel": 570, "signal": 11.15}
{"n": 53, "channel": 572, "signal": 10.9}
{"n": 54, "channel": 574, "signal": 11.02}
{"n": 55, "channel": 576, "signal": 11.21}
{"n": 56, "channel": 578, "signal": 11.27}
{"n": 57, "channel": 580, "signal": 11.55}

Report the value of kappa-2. 1.09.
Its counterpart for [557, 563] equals 1.03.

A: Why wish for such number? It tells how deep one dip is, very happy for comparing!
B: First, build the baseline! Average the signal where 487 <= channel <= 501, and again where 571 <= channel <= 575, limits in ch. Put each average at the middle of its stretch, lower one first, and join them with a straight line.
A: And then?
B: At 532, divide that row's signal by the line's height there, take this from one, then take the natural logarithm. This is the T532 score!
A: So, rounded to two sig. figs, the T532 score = -3.7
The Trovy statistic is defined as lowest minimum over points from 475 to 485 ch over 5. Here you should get 2.32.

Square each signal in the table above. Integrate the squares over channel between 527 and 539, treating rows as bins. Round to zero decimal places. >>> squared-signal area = 1820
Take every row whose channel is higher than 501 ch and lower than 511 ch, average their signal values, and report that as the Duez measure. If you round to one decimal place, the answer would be 12.9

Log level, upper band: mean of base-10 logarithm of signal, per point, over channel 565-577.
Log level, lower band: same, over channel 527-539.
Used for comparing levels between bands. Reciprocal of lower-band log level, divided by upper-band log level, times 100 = 88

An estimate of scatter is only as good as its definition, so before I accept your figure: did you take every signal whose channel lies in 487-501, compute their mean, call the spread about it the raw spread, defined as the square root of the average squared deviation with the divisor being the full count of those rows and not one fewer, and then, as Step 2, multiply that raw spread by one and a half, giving 1.13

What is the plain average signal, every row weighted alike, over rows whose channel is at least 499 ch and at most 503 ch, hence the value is 13.2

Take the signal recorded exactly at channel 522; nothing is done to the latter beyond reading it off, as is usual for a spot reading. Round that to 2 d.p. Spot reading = 13.48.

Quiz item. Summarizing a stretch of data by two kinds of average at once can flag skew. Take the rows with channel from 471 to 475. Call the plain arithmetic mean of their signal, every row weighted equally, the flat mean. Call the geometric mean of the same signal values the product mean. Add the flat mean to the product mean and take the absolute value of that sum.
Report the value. 26.1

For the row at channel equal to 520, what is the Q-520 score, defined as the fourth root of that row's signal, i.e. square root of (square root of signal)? 1.86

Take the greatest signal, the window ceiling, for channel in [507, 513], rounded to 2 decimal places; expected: 13.42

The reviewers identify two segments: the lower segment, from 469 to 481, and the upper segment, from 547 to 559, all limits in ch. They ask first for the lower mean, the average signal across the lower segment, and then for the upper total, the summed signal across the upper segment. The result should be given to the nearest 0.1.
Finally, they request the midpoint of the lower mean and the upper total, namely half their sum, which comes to 42.0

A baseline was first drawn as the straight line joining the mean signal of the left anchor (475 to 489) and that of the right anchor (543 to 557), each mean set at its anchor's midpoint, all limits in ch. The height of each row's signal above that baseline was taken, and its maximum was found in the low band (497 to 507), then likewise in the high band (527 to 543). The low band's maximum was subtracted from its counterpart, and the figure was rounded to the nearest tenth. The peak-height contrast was -0.3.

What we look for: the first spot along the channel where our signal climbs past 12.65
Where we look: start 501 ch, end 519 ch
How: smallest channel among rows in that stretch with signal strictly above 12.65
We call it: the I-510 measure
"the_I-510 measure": 502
